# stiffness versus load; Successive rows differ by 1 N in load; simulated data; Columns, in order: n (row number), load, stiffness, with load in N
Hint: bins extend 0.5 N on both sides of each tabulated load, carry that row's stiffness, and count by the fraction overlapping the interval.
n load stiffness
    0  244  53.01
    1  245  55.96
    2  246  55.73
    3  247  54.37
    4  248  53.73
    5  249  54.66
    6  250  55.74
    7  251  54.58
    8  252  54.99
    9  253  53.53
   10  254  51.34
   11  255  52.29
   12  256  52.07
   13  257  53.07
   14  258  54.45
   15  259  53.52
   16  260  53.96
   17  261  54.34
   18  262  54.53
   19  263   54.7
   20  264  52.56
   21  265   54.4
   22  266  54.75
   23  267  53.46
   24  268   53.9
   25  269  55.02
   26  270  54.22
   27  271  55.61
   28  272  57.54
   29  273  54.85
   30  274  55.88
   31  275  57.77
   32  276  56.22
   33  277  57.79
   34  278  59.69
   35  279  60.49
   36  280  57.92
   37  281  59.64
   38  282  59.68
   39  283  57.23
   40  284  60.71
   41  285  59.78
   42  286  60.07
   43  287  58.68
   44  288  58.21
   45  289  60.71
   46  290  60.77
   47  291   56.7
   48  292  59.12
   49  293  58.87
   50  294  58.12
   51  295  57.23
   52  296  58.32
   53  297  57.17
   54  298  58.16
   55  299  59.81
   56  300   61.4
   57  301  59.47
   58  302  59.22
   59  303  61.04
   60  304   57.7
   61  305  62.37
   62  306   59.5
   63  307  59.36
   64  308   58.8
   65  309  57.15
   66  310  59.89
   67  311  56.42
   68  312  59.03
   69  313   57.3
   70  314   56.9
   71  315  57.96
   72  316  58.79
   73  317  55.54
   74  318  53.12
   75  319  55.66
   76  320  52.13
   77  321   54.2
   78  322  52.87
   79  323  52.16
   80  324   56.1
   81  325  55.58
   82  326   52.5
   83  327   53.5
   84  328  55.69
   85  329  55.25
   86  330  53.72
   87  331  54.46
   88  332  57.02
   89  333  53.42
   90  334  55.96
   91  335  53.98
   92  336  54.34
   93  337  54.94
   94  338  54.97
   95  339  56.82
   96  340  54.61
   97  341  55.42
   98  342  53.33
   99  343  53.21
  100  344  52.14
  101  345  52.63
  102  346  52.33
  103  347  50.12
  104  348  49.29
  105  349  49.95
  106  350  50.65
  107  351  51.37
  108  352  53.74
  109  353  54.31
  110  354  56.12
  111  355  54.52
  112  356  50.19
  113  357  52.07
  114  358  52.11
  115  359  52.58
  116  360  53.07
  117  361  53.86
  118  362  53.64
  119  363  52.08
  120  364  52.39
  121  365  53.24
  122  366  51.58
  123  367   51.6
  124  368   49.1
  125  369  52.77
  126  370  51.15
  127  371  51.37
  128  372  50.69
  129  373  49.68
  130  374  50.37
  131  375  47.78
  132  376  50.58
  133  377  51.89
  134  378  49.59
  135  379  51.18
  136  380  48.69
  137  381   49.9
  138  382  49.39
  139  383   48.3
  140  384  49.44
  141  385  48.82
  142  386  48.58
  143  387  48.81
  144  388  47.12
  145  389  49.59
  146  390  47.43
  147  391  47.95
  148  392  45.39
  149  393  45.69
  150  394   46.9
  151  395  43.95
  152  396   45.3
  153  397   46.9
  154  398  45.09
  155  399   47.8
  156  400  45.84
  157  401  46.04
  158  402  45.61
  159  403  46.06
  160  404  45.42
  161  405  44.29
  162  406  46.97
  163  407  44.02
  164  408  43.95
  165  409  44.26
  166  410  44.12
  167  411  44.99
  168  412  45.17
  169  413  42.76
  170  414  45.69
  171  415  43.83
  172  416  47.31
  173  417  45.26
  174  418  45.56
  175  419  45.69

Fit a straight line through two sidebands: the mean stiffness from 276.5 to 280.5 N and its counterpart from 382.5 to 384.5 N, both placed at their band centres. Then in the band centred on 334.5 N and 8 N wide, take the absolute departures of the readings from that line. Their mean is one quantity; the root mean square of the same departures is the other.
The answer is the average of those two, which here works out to 1.5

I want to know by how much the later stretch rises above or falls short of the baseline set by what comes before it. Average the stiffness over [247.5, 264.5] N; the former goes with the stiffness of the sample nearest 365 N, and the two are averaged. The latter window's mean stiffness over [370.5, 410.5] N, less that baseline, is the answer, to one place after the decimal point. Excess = -6.0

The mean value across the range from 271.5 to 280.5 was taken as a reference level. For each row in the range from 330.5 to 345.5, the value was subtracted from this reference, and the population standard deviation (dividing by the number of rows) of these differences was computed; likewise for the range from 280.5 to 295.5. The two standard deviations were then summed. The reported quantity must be 2.7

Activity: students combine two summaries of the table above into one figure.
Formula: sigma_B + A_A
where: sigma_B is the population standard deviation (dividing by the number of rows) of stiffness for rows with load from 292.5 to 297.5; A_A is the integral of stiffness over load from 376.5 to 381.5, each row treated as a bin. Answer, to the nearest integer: 252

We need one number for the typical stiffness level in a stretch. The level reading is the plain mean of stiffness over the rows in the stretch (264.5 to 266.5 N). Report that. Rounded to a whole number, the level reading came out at 55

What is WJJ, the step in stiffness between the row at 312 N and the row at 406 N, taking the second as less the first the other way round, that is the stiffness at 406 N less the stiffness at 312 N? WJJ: -12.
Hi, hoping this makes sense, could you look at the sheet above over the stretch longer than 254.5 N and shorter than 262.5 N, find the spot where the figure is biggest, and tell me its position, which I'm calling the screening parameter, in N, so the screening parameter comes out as 262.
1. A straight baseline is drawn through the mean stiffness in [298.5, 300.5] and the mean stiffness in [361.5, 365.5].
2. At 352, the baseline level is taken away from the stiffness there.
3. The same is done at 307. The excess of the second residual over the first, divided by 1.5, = 0.1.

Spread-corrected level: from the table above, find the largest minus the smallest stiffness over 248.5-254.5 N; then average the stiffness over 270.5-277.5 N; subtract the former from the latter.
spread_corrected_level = 52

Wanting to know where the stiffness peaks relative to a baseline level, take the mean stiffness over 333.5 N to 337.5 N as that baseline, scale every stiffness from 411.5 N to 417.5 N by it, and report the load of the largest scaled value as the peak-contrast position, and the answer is 416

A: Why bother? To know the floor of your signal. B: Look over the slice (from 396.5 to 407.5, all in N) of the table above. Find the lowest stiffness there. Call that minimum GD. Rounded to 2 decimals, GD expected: 44.02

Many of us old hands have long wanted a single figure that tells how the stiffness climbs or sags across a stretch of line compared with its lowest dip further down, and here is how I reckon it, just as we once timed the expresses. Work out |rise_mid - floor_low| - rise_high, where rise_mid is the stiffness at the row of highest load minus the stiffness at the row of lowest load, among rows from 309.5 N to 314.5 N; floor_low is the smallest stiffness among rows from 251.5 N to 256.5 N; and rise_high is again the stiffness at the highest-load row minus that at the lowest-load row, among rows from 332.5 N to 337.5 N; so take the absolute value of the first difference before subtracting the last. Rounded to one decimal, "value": 52.8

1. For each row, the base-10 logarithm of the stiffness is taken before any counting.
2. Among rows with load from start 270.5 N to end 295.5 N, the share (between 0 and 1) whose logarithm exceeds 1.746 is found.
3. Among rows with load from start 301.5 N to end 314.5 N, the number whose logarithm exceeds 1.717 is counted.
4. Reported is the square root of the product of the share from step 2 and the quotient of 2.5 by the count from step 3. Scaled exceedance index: 0.42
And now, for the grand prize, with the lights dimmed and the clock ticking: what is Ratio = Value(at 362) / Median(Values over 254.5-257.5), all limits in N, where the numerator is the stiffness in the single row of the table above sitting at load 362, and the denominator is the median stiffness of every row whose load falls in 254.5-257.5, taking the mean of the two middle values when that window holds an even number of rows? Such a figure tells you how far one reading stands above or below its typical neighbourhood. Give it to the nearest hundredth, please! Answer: 1.03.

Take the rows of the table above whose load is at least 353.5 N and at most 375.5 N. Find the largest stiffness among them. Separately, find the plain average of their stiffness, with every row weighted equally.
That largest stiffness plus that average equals 108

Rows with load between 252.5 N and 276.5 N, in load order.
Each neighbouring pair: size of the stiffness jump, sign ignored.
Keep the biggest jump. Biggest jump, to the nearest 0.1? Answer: 2.7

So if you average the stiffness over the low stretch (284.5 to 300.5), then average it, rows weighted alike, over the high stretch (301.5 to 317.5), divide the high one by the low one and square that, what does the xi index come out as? 0.99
